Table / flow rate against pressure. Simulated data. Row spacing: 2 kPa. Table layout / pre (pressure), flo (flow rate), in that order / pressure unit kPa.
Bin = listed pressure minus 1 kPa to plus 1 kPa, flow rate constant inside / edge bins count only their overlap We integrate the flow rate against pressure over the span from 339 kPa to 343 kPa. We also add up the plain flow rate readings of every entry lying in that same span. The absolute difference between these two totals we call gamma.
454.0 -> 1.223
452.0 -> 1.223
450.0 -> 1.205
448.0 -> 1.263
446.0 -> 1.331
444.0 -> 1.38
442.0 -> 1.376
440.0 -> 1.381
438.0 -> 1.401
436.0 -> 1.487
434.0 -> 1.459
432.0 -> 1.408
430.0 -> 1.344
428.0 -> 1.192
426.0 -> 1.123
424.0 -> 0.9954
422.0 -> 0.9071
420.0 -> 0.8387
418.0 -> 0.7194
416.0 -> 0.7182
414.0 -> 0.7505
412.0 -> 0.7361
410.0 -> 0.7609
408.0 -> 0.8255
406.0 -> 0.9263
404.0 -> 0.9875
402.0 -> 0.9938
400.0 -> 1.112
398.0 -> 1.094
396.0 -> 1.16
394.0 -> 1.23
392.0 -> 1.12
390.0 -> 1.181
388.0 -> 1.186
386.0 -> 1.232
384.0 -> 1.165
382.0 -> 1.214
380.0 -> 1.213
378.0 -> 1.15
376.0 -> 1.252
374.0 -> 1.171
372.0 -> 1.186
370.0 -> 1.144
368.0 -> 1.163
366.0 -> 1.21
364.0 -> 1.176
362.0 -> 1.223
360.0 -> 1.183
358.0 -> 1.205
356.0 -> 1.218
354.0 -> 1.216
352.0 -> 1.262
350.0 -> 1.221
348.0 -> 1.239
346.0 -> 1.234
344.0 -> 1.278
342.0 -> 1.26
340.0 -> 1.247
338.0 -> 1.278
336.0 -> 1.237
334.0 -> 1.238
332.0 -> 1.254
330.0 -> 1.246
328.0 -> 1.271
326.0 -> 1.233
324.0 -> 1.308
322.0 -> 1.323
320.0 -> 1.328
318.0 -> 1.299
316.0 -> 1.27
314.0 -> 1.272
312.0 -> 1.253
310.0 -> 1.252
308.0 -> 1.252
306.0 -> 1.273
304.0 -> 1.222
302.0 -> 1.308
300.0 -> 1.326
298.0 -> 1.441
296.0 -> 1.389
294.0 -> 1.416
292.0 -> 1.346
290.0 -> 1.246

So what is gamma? 2.51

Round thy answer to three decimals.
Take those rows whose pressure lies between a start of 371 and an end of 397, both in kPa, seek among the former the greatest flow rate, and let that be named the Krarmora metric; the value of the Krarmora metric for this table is 1.252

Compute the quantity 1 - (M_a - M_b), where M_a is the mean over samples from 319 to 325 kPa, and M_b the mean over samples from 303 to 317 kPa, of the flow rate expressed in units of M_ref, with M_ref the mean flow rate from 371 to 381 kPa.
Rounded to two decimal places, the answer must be 0.95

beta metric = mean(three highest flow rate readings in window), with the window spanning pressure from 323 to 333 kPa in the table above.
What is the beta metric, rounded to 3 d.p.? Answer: 1.278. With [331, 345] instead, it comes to 1.272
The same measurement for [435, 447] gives 1.423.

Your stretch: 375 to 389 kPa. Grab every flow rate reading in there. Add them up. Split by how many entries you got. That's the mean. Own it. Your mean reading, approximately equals 1.20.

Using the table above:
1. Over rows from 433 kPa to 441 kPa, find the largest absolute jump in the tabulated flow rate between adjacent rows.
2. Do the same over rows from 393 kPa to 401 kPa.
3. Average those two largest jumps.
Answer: 0.078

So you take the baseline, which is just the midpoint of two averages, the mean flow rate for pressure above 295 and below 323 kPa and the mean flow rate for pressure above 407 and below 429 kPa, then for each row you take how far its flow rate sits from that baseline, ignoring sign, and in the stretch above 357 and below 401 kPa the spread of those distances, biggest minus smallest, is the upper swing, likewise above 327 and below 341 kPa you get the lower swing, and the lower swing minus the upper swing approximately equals -0.12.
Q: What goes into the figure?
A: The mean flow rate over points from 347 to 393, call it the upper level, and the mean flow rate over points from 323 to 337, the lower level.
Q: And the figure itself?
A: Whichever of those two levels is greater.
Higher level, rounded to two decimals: 1.26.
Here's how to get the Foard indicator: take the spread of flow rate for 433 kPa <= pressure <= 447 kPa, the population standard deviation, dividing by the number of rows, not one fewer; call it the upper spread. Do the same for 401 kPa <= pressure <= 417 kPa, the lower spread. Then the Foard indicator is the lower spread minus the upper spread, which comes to 0.06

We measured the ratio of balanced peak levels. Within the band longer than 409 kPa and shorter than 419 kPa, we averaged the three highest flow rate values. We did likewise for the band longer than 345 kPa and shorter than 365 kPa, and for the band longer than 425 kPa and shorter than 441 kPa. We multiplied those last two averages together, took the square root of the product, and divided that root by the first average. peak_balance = 1.79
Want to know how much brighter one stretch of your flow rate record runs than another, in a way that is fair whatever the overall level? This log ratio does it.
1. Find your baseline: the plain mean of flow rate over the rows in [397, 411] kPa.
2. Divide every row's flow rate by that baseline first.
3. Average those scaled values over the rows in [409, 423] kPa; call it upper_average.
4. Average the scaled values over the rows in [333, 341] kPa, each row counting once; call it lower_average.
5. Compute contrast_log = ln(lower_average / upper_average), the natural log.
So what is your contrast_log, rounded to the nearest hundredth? 0.48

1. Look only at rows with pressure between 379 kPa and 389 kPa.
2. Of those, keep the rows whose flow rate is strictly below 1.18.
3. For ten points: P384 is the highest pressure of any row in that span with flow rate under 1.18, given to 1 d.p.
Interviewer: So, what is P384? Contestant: 384.0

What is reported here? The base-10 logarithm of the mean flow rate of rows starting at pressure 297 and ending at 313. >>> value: 0.11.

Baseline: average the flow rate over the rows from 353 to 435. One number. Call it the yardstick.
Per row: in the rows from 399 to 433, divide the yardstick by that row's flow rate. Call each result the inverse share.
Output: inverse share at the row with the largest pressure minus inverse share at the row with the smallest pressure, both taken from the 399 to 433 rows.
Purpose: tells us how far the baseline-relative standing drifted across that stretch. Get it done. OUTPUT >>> -0.21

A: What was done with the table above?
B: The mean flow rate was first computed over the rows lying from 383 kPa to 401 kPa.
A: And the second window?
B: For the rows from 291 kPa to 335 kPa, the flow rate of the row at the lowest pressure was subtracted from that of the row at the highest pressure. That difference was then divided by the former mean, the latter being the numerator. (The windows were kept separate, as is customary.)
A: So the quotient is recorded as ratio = -0.09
